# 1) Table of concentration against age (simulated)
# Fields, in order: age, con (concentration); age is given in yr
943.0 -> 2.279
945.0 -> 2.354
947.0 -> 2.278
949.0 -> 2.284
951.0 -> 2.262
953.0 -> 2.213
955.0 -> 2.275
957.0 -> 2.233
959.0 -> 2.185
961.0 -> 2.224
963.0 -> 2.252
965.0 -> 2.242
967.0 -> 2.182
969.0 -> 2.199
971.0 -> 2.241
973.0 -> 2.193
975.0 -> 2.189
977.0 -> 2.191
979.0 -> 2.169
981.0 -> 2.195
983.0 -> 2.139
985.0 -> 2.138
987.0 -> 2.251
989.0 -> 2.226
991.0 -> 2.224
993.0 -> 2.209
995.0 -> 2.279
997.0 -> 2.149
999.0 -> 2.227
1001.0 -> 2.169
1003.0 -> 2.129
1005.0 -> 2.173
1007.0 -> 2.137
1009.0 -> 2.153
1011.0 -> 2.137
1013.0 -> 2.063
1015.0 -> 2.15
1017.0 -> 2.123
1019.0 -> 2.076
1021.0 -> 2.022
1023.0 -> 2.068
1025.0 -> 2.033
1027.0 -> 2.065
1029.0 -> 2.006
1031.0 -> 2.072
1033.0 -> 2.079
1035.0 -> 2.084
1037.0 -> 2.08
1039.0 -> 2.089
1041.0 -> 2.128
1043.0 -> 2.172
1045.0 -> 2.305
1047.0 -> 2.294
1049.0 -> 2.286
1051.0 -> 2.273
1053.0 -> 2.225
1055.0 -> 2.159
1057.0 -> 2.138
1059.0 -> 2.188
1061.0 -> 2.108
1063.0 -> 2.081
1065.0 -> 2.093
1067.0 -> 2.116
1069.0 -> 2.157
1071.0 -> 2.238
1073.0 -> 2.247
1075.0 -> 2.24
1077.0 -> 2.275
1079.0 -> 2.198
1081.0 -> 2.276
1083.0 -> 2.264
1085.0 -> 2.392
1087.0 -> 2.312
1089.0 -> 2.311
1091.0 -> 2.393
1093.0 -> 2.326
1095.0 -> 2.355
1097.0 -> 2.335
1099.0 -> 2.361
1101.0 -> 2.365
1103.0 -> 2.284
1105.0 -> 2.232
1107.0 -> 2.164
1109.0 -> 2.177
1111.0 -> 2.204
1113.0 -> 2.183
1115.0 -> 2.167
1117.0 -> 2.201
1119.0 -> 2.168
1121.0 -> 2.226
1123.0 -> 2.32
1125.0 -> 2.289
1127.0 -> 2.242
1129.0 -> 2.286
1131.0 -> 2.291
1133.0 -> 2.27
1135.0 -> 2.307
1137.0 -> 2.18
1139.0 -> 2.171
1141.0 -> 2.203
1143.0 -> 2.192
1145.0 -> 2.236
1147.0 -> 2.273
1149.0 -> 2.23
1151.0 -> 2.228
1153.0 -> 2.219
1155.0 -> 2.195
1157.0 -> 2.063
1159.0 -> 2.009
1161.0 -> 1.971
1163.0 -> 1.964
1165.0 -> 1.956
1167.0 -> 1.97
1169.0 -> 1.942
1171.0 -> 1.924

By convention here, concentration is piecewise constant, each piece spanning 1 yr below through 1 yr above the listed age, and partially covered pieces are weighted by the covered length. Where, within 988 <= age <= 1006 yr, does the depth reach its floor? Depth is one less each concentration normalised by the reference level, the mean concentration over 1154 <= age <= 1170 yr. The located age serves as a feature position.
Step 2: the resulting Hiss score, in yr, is 995.0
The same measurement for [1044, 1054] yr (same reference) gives 1045.0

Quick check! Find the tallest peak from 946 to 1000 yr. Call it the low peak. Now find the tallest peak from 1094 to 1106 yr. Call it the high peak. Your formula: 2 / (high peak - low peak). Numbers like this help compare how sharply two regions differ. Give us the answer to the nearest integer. 25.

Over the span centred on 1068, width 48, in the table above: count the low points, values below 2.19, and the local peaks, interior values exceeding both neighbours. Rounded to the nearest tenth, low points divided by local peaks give 1.6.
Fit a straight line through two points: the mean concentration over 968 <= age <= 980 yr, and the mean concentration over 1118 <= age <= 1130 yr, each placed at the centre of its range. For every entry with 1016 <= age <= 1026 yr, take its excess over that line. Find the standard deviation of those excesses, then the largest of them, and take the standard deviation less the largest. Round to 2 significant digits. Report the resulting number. 0.13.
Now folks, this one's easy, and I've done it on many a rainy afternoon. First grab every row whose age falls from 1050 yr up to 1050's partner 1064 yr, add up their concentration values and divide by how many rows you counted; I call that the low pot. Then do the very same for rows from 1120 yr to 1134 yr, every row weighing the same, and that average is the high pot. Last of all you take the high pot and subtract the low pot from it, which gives 0.11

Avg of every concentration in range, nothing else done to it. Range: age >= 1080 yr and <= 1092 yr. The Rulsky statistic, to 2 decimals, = 2.32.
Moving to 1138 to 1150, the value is 2.22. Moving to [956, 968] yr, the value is 2.22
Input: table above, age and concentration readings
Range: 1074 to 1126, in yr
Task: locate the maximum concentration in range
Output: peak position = 1091.0 yr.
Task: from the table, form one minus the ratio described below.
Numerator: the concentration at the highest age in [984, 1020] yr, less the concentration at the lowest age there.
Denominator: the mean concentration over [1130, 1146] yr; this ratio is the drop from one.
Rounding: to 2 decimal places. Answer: 1.03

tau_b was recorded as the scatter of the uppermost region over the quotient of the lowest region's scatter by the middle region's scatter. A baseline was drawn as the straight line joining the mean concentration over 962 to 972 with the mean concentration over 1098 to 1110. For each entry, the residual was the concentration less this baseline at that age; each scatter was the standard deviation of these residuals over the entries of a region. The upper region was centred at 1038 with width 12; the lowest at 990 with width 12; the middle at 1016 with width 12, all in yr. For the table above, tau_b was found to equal 0.04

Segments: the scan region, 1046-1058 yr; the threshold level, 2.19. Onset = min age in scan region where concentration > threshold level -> 1047.0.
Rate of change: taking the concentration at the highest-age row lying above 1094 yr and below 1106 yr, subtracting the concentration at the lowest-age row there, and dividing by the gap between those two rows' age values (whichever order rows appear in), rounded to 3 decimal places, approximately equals -0.012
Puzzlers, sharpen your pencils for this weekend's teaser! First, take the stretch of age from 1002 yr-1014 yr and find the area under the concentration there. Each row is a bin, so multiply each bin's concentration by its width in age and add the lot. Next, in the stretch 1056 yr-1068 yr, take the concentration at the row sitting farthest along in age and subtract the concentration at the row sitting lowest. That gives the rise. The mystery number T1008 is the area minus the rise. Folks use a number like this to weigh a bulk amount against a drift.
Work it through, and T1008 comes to 25.6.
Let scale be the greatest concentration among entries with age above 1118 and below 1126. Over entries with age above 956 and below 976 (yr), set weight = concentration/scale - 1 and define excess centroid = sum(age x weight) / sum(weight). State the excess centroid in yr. 966.4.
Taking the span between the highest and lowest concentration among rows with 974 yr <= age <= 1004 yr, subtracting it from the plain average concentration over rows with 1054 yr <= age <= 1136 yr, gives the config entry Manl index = 2.09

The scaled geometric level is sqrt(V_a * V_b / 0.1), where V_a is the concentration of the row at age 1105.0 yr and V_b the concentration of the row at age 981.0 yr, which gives 7.00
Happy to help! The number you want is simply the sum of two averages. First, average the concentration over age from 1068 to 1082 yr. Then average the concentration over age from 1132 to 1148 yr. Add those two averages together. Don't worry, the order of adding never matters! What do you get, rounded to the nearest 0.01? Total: 4.46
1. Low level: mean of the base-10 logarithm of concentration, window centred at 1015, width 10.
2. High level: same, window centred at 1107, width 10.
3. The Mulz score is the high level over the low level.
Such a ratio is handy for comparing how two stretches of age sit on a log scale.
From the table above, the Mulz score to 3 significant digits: 1.06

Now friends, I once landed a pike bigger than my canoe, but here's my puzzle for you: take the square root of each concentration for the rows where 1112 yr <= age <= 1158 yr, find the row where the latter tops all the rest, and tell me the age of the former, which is 1123.0 yr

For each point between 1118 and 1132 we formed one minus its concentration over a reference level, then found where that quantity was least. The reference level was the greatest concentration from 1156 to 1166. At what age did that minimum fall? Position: 1123.0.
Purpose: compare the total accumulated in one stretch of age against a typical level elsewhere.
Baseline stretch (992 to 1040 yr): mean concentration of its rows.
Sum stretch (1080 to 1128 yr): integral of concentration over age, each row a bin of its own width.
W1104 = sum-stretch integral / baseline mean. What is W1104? 51.6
